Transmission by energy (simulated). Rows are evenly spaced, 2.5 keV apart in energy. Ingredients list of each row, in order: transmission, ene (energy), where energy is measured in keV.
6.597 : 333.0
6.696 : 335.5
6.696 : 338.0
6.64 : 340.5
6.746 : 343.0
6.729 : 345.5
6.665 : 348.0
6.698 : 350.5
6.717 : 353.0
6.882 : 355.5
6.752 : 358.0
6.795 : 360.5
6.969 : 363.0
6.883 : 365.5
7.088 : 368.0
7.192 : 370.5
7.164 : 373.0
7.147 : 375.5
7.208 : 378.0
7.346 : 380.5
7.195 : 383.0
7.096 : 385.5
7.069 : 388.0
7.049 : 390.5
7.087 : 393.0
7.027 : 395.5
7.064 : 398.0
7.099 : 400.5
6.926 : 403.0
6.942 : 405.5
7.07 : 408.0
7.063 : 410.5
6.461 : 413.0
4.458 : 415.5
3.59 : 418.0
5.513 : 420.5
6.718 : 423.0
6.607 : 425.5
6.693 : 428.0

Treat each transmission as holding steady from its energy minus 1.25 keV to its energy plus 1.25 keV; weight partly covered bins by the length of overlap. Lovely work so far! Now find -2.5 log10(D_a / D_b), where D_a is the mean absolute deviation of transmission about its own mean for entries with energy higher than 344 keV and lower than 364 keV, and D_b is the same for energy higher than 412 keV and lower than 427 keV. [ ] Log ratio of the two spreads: 2.8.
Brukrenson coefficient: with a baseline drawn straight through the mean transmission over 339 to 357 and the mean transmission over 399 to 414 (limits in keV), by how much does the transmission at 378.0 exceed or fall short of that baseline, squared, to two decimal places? 0.14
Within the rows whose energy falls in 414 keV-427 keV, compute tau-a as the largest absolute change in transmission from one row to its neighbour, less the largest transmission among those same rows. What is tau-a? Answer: -4.8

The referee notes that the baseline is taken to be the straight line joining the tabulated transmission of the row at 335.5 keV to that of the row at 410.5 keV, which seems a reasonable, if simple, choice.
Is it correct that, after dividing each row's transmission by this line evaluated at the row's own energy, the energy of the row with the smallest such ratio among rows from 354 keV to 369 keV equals 358.0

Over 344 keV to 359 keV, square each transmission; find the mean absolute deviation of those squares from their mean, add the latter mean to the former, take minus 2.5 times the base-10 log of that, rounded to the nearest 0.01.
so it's -4.16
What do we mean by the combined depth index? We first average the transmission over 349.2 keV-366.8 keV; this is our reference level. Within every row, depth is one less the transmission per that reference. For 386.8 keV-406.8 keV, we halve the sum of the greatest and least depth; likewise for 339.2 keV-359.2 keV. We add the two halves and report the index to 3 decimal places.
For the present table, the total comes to -0.021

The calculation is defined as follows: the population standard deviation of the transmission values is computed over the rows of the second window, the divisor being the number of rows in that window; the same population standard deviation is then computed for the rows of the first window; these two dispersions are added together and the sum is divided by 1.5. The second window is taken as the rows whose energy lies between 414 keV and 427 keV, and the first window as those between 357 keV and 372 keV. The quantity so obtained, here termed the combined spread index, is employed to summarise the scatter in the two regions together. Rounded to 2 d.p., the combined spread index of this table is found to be 0.91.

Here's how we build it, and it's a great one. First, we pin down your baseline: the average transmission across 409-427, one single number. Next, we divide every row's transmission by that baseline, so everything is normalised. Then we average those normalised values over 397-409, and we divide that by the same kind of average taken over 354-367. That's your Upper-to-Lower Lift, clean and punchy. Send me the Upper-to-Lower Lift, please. 1.02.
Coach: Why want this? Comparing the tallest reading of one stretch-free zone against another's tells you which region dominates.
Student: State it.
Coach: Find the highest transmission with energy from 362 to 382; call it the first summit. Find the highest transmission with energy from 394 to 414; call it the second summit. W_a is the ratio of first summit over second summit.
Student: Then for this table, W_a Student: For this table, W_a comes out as 1.03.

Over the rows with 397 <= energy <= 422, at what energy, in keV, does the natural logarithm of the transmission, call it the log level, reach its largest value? 400.5 keV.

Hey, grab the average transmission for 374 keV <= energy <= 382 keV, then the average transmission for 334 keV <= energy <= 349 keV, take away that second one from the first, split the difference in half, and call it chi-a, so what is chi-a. 0.27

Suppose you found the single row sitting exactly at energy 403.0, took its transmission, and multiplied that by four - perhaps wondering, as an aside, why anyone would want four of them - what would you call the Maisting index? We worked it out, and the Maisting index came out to 27.7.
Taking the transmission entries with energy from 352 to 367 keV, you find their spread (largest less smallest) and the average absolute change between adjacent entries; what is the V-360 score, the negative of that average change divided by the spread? -0.47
